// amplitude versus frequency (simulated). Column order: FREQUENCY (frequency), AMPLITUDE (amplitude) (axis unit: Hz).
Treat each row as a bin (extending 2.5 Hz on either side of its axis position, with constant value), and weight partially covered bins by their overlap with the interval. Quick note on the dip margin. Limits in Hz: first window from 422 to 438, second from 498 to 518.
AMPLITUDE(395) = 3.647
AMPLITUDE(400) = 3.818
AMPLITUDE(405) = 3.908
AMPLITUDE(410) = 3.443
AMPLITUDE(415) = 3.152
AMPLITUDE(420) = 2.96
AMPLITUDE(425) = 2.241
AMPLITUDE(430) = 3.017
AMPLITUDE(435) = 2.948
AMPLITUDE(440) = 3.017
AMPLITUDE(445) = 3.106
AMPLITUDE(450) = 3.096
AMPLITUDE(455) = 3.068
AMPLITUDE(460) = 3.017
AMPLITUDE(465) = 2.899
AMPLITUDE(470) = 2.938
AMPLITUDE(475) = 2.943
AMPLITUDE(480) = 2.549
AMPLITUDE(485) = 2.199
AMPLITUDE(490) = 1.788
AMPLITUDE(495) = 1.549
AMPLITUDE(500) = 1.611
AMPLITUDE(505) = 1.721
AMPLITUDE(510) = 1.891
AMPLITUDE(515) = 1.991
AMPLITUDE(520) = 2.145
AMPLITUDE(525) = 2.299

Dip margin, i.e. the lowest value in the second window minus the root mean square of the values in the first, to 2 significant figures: -1.1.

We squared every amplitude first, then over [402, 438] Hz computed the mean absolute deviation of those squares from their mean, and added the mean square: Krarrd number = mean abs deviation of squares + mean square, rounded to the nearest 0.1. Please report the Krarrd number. 12.0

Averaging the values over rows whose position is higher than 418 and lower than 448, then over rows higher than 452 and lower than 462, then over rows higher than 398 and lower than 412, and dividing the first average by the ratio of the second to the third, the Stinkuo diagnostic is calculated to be 3.53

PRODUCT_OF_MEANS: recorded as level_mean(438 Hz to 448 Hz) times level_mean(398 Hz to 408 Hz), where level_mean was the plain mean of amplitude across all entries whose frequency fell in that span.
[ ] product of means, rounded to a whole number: 12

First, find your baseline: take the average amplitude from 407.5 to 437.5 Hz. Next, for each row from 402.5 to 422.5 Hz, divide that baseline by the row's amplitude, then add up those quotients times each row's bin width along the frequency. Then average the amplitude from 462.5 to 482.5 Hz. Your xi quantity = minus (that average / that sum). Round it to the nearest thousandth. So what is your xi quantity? -0.159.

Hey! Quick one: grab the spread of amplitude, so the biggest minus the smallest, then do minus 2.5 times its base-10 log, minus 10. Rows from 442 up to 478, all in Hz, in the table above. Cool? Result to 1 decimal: -8.3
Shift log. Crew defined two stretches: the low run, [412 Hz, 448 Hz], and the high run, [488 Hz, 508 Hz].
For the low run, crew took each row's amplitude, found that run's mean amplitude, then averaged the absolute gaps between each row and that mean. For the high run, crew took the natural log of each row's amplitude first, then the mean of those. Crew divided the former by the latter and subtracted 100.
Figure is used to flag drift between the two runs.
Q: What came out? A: -99.6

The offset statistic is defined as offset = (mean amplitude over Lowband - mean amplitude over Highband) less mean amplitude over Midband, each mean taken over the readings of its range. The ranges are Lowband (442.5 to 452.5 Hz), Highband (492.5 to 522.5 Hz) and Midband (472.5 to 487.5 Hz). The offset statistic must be -1.3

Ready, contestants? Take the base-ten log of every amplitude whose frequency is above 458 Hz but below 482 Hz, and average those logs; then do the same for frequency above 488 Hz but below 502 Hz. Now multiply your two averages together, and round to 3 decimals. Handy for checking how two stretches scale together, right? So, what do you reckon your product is 0.099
